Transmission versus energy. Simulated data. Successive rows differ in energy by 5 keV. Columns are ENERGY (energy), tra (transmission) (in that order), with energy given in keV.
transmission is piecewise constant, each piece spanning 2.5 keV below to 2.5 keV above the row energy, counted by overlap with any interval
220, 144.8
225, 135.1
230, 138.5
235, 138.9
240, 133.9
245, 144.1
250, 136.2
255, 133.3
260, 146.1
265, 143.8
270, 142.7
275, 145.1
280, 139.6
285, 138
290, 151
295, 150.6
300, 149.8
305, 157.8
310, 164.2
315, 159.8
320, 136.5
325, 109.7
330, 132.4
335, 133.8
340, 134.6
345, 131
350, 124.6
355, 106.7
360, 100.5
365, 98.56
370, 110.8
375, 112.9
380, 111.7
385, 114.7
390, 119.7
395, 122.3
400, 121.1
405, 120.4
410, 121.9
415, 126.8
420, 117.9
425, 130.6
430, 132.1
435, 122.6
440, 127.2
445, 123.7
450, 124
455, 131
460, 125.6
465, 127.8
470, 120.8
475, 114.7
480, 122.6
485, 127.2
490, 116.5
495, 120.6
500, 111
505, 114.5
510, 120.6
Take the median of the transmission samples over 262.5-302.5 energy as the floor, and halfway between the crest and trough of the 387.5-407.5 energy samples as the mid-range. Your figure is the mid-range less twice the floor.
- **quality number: -168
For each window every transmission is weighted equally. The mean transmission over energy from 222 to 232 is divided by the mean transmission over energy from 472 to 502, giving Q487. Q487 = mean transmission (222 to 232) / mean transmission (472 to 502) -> 1.15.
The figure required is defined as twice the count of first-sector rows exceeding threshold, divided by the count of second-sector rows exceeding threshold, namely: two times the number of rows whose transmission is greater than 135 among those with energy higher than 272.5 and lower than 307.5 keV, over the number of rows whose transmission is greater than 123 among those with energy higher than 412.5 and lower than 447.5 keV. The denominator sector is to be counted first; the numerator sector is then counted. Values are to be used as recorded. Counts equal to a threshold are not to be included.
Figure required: 2.8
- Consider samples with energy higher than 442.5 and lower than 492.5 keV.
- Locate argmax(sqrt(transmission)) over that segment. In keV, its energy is 455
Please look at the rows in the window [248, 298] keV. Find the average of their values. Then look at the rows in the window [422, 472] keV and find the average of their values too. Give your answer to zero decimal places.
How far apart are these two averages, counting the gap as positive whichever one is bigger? 16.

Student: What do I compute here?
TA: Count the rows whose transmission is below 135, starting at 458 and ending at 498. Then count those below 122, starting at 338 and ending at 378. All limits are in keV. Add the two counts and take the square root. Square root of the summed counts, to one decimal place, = 3.6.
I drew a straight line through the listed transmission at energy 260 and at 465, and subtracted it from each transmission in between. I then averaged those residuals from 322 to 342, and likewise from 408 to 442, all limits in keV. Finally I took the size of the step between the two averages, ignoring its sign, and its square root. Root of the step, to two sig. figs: 2.5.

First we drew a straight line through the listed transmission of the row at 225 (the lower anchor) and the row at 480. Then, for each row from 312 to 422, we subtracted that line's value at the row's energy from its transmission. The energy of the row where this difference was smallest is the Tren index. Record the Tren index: 365 keV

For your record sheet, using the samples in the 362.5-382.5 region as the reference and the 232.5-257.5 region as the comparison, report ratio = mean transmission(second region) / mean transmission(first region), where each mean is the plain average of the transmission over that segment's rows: 1.27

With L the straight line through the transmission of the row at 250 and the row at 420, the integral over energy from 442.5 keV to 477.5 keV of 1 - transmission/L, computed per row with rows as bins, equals -3.2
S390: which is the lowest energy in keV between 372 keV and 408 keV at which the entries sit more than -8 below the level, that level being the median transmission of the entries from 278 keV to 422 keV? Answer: 375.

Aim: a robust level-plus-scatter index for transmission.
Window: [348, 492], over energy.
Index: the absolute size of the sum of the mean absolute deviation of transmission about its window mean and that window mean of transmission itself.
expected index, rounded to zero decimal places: 126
